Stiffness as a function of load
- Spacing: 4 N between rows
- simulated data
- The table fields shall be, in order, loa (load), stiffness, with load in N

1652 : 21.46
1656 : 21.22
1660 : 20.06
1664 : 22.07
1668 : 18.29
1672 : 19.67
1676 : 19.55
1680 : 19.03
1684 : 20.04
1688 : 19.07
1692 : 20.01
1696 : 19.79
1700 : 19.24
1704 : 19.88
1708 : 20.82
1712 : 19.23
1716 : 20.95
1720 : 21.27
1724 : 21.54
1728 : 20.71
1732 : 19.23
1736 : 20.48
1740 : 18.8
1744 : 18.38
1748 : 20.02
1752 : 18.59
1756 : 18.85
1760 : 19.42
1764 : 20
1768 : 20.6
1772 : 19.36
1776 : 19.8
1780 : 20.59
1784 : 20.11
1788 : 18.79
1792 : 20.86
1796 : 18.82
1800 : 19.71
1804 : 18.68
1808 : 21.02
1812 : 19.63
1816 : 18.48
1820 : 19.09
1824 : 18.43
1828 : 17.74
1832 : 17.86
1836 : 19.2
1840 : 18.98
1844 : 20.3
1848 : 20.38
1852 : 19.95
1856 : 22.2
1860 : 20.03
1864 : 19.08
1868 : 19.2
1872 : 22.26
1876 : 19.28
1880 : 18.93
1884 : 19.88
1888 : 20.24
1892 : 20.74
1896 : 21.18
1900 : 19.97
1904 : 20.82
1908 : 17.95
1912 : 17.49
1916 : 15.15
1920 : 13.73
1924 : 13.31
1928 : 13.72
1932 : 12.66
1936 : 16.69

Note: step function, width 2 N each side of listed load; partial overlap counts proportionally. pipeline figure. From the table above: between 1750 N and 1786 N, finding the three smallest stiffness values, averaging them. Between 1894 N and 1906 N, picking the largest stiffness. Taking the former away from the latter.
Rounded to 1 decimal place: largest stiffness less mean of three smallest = 2.2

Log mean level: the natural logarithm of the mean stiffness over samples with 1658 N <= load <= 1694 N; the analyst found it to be 2.98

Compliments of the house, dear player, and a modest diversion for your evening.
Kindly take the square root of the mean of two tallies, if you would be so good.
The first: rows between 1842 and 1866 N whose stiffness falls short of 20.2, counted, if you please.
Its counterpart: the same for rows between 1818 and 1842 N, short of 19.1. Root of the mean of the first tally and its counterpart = 2.0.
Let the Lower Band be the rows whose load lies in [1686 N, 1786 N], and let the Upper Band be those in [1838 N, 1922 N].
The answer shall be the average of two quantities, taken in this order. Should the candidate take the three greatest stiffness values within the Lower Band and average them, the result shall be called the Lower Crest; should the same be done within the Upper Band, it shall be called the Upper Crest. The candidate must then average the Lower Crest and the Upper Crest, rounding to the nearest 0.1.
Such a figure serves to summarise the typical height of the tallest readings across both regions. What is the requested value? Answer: 21.6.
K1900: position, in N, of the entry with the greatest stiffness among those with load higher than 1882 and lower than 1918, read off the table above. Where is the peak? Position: 1896 N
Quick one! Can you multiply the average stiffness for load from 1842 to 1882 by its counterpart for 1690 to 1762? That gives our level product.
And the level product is 400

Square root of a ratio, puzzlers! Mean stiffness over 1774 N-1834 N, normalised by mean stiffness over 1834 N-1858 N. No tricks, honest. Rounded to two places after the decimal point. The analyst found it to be 0.98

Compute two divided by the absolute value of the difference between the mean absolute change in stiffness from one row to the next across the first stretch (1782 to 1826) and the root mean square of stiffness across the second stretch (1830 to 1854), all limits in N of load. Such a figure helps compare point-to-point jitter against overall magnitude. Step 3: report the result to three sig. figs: 0.110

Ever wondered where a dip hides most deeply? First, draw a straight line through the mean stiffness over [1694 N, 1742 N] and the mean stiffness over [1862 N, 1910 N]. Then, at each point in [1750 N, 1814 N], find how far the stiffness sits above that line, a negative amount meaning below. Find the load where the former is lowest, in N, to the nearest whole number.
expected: 1752 N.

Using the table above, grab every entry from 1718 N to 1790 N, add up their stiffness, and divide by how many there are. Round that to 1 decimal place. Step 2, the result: 19.8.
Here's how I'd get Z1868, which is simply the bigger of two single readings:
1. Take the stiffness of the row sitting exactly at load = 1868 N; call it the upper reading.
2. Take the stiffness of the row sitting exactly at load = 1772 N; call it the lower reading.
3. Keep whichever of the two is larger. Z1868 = 19.4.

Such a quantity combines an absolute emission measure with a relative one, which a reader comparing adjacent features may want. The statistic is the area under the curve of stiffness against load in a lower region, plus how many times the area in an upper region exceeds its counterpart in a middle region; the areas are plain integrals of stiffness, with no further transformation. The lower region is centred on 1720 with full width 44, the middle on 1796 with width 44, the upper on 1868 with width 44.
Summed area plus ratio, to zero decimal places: 890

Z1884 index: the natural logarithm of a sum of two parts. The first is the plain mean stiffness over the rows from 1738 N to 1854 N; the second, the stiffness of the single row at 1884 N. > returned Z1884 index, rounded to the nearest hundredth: 3.67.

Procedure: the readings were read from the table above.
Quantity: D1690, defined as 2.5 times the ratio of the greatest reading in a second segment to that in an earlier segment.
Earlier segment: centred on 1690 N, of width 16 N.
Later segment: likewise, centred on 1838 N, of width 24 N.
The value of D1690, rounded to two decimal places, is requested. 2.54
